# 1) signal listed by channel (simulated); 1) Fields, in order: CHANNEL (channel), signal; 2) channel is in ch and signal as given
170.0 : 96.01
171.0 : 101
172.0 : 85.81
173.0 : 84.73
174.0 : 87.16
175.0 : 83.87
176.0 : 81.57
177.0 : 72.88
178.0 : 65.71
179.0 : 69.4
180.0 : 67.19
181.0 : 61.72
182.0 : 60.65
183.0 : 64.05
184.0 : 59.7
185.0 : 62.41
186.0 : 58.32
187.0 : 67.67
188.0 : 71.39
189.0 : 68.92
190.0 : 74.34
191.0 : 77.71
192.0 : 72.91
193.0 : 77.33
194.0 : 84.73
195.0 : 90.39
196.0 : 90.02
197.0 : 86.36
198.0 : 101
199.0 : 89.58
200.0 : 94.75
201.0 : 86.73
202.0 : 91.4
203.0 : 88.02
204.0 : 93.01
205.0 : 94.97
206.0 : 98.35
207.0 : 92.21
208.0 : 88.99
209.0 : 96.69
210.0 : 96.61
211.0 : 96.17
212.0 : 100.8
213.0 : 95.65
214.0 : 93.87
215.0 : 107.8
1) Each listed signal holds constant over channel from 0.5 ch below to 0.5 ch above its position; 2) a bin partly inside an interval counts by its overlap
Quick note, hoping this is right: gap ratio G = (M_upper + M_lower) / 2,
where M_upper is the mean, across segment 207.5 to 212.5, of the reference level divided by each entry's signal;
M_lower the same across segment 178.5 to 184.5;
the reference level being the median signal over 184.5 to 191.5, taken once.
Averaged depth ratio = 0.90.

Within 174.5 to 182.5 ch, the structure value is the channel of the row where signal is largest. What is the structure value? 175.0 ch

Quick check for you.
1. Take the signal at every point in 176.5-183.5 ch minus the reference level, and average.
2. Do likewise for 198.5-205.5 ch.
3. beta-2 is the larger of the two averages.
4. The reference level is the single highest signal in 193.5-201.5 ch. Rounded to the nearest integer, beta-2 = -10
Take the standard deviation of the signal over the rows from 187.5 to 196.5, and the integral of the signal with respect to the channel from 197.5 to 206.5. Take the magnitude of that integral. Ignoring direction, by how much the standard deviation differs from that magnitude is 830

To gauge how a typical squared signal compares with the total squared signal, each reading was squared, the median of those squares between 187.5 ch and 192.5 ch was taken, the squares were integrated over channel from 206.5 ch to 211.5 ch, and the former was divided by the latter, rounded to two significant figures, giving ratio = 0.12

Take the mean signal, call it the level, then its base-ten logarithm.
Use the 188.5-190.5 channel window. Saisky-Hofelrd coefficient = 1.86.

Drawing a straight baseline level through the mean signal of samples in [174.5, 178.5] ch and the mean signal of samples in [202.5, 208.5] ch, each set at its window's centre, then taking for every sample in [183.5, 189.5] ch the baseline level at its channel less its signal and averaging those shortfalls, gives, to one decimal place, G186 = 17.0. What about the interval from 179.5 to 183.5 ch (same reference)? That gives 15.5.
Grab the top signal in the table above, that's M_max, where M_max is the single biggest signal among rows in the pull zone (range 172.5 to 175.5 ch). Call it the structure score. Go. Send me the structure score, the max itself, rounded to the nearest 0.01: 87.16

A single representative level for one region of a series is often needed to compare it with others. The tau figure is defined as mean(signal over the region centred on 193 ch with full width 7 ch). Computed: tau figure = 81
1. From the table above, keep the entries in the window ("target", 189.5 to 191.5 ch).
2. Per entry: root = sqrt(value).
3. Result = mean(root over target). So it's 8.7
